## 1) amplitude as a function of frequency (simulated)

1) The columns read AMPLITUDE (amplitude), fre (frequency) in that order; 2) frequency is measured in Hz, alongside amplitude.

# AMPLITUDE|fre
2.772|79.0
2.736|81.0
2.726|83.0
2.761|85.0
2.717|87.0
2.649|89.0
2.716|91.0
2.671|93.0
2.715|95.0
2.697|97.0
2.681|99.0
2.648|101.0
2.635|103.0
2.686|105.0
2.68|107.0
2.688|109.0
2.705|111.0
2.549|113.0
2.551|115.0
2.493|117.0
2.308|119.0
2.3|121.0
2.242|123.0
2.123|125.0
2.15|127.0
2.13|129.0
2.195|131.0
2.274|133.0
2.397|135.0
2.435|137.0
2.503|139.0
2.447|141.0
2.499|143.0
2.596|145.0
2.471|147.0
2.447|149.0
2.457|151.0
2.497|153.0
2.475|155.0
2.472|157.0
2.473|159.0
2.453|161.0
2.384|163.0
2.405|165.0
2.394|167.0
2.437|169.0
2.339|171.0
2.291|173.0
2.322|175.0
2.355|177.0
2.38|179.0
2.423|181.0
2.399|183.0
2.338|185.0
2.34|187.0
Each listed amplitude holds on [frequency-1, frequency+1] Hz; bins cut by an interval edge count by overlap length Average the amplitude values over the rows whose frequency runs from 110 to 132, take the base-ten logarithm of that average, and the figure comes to 0.369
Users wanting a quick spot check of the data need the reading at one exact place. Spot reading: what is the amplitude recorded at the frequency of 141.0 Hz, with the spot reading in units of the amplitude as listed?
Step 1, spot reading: 2.447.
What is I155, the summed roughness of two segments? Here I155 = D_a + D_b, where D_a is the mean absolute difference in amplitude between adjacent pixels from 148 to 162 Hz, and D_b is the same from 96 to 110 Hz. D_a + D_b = 0.037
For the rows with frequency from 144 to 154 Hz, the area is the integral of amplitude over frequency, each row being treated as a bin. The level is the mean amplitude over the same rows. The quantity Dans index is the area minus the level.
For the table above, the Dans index 22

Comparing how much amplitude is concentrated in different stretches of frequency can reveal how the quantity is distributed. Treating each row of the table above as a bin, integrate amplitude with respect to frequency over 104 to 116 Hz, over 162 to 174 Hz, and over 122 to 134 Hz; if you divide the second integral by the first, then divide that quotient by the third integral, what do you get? 0.0343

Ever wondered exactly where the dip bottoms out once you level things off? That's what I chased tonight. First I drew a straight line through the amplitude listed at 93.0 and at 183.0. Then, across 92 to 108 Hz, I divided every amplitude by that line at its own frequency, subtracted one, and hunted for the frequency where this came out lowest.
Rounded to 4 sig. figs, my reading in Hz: 103.0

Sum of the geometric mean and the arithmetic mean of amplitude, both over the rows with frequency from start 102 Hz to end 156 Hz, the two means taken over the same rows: 4.88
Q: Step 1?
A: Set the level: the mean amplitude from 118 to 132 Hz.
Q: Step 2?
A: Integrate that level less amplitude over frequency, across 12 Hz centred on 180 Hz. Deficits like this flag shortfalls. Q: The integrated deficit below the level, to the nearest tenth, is -2.0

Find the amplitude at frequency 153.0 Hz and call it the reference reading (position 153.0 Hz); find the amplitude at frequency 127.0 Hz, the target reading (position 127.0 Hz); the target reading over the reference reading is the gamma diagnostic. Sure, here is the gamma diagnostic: 0.86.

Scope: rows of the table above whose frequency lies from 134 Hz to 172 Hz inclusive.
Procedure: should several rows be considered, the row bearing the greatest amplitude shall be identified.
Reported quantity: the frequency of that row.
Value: 145.0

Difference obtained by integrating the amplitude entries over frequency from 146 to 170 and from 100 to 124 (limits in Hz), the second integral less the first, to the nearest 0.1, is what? 2.2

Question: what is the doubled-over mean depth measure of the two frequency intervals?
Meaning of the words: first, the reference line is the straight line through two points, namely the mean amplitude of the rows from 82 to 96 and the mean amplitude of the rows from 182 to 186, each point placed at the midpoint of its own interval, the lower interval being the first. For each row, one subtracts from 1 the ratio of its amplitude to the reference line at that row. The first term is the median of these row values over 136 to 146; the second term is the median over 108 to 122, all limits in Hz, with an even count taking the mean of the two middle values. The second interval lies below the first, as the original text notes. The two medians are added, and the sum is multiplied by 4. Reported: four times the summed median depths 0.15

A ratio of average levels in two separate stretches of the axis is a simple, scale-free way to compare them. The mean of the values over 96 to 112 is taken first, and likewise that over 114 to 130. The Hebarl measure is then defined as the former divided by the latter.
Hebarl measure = 1.17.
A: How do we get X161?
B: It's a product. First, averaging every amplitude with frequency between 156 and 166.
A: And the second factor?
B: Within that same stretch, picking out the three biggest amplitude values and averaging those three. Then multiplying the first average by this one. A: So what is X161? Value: 6.0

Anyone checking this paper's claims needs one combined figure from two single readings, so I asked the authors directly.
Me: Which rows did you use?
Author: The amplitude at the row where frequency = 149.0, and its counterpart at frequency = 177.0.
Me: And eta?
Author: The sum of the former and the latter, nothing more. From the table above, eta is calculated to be 4.80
